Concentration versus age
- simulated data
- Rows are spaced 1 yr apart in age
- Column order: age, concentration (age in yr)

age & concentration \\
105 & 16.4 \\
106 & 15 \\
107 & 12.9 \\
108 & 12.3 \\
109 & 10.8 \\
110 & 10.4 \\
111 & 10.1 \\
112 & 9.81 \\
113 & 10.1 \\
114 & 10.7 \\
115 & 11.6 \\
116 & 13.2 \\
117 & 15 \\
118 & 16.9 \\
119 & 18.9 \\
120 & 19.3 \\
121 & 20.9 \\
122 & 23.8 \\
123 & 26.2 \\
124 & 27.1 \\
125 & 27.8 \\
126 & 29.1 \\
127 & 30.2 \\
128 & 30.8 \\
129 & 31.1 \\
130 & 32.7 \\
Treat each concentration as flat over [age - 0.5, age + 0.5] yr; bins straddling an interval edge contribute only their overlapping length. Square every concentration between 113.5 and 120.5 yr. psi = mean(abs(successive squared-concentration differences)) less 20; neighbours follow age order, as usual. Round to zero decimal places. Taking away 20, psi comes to 23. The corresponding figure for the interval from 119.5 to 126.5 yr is 59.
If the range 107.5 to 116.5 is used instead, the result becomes -3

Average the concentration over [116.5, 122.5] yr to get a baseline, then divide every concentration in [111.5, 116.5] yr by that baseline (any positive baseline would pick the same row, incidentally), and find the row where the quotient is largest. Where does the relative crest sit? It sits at 116 yr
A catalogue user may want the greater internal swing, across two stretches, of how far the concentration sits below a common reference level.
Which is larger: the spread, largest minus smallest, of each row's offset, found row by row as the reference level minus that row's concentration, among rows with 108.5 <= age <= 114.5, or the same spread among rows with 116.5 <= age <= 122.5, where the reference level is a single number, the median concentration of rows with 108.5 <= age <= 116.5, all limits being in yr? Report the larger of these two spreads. 8.8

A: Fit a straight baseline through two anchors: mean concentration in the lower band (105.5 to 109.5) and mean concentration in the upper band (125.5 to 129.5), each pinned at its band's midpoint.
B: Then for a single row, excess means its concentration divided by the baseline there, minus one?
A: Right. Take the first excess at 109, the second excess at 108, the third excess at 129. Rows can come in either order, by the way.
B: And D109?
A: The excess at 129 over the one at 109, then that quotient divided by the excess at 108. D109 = -1.0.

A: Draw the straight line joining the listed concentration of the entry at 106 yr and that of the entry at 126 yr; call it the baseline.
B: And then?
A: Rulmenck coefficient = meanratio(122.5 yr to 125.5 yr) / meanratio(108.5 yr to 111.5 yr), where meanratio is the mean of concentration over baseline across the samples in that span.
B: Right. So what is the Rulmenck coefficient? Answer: 1.66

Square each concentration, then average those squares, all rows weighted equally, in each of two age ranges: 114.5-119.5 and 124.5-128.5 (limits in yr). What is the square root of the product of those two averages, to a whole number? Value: 452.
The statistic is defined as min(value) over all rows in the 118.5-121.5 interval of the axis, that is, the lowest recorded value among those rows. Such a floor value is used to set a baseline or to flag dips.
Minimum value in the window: 18.9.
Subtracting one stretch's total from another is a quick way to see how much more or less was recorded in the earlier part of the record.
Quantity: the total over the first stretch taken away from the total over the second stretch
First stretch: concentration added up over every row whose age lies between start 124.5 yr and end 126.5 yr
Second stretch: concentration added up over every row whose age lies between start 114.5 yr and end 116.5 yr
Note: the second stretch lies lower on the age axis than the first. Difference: -32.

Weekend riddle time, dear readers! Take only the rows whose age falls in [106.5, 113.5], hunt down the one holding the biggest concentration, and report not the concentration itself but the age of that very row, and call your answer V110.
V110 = 107 yr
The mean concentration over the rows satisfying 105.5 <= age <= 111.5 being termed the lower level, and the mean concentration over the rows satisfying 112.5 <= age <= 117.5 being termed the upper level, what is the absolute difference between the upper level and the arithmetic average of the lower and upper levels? 0.1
